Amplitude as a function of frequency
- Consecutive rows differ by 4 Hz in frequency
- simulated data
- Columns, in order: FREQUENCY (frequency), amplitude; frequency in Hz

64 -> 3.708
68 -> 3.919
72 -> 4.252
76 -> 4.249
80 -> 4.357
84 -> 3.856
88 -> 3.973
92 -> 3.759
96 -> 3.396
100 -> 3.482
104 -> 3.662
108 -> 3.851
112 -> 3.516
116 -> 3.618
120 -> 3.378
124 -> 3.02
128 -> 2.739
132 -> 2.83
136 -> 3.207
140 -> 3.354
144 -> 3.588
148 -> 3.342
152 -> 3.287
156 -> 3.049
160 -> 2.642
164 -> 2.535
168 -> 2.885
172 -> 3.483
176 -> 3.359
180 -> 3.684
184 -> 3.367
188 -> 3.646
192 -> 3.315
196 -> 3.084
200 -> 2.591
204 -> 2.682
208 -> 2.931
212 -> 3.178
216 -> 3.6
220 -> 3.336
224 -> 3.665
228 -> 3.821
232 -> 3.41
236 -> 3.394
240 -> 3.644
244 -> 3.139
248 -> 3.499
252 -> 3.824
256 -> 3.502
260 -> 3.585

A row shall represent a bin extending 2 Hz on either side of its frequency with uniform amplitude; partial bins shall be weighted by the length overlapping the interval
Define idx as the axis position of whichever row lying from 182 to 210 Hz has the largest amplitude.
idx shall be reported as 188 Hz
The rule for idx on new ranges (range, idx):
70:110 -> 80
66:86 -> 80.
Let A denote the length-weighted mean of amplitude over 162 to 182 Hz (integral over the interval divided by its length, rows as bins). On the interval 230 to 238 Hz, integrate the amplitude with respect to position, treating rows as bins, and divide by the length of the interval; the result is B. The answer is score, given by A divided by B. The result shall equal 0.9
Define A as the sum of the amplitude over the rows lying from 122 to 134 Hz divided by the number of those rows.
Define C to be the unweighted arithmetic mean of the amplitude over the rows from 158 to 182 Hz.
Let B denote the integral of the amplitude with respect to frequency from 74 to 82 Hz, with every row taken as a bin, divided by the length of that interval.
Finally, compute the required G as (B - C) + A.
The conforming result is 4.1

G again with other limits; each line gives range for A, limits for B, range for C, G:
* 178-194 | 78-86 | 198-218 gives 4.6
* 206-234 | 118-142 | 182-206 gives 3.4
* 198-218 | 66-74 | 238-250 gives 3.7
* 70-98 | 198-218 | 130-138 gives 4.0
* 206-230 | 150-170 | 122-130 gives 3.4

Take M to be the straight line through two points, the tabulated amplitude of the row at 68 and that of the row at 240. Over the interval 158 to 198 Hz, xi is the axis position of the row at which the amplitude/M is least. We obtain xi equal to 164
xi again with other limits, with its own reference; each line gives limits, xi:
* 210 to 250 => 212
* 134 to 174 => 164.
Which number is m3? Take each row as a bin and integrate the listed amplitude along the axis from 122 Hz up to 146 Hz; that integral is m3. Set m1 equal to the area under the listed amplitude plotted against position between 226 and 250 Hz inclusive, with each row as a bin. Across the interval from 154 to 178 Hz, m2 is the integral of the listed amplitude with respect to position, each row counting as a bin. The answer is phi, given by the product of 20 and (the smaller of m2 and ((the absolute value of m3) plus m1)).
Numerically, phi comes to 1436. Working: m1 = 83.6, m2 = 72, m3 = 75.0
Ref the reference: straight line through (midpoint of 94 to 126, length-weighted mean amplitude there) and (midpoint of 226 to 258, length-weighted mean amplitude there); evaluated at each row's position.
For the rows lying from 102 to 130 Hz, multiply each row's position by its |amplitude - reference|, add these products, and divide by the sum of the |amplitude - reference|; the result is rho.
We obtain 120.1 Hz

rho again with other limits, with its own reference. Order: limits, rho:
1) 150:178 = 162.4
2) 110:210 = 166.1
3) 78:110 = 89.3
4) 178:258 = 212.0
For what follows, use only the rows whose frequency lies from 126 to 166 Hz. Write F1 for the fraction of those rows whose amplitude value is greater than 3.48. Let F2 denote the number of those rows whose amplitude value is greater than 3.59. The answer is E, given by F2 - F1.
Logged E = -0.1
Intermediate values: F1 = 0.1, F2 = 0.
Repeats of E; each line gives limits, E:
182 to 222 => 1.8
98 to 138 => 2.5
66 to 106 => 7.1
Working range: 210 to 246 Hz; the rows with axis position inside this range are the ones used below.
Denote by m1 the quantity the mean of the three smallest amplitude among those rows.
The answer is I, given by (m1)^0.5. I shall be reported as 1.79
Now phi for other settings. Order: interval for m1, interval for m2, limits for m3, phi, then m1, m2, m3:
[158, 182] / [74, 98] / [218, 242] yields 1887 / 74.4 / 94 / 85.1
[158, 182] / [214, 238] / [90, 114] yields 1698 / 74.4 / 85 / 86.7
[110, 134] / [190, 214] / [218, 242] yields 1422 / 76.4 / 71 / 85.1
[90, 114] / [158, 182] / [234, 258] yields 1487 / 86.7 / 74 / 84.0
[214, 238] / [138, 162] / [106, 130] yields 1541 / 84.9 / 77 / 80.5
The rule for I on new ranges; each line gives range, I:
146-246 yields 1.61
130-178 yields 1.63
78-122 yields 1.85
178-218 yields 1.65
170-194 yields 1.83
